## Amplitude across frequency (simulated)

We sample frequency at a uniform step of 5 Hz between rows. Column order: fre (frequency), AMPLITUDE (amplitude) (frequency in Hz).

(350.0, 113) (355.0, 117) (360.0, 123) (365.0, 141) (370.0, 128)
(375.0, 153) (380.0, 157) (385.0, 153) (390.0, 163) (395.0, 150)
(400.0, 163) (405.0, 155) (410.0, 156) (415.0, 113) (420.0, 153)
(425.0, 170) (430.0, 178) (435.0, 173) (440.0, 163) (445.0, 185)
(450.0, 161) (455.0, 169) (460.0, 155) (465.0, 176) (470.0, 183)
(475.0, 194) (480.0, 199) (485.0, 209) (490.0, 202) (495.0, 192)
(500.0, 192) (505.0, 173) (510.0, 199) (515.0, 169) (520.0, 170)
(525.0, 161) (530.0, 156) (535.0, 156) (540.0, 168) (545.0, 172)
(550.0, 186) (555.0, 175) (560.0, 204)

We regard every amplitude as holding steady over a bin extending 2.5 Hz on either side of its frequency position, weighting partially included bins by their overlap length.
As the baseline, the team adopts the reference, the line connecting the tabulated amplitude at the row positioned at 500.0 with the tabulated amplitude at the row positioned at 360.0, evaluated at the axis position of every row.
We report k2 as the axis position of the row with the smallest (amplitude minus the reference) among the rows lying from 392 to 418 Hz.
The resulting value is 415.0 Hz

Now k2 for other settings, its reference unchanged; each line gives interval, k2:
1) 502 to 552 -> 535.0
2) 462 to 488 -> 465.0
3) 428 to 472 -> 460.0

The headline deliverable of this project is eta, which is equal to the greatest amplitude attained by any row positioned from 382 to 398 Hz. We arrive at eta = 163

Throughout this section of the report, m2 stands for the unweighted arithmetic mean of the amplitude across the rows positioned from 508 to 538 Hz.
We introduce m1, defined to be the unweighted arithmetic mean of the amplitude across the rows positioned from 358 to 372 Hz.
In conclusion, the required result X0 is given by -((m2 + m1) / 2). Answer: -150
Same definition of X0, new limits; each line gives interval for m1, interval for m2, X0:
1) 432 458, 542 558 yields -174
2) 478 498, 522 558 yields -184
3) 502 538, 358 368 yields -151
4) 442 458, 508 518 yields -178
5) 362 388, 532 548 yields -156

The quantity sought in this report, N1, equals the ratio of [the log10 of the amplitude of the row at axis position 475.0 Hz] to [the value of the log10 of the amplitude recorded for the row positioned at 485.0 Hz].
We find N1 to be 0.986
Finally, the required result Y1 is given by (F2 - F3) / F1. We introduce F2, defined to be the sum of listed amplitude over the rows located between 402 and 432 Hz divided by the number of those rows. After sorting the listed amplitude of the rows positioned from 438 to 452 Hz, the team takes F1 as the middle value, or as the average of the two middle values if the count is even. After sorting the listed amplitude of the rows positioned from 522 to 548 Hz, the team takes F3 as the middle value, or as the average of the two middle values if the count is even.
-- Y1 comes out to -0.04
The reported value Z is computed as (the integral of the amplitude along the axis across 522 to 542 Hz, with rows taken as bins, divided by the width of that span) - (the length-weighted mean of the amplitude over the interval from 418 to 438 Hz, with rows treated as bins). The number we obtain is -8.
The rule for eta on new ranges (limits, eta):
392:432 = 178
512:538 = 170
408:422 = 156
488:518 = 202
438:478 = 194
